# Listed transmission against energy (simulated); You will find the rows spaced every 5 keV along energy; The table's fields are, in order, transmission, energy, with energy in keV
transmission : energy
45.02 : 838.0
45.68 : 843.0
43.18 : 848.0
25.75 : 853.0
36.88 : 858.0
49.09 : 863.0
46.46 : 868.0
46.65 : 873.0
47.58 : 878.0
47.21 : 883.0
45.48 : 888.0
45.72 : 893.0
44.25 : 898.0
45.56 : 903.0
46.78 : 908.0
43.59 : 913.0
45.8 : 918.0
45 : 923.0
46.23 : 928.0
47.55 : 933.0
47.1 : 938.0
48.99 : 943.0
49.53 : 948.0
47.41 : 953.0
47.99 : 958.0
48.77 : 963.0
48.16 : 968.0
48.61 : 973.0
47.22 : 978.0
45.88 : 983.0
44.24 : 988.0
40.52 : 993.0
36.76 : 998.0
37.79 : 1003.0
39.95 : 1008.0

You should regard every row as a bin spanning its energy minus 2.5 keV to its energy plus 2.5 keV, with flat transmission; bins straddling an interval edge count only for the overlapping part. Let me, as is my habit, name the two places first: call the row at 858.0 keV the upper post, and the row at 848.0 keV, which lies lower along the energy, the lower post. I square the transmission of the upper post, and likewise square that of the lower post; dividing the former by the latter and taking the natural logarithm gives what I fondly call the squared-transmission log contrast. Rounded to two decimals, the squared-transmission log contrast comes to -0.32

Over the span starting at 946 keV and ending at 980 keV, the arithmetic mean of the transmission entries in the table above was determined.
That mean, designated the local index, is 48.2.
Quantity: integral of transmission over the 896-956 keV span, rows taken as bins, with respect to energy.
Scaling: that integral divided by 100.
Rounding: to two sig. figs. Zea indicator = 28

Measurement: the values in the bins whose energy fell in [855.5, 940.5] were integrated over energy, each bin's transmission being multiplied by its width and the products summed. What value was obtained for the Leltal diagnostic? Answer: 3885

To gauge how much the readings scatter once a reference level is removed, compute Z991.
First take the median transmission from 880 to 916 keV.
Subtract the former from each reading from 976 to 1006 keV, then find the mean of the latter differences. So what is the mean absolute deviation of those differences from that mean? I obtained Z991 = 3.7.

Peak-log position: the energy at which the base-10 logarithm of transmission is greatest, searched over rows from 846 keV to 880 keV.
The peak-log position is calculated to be 863.0 keV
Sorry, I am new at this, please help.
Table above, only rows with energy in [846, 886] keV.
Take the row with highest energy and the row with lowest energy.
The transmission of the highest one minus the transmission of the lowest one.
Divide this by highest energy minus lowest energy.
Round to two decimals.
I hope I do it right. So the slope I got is 0.12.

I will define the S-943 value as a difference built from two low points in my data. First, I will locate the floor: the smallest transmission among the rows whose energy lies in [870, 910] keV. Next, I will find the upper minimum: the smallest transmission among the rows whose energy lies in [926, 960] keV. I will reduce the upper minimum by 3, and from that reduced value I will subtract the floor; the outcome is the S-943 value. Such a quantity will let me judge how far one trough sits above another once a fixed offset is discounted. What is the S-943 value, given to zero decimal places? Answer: -1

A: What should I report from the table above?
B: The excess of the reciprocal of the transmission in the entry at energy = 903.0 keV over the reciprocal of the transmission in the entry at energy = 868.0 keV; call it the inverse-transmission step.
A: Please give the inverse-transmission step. 0.000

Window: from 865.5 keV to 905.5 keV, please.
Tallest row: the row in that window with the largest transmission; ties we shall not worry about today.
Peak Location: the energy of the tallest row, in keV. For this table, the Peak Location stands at 878.0 keV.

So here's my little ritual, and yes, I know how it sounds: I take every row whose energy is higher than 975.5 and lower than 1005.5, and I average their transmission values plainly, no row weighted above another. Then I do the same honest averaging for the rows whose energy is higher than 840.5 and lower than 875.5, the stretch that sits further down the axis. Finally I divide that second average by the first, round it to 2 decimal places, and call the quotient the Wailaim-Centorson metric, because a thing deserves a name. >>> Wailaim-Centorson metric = 1.00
